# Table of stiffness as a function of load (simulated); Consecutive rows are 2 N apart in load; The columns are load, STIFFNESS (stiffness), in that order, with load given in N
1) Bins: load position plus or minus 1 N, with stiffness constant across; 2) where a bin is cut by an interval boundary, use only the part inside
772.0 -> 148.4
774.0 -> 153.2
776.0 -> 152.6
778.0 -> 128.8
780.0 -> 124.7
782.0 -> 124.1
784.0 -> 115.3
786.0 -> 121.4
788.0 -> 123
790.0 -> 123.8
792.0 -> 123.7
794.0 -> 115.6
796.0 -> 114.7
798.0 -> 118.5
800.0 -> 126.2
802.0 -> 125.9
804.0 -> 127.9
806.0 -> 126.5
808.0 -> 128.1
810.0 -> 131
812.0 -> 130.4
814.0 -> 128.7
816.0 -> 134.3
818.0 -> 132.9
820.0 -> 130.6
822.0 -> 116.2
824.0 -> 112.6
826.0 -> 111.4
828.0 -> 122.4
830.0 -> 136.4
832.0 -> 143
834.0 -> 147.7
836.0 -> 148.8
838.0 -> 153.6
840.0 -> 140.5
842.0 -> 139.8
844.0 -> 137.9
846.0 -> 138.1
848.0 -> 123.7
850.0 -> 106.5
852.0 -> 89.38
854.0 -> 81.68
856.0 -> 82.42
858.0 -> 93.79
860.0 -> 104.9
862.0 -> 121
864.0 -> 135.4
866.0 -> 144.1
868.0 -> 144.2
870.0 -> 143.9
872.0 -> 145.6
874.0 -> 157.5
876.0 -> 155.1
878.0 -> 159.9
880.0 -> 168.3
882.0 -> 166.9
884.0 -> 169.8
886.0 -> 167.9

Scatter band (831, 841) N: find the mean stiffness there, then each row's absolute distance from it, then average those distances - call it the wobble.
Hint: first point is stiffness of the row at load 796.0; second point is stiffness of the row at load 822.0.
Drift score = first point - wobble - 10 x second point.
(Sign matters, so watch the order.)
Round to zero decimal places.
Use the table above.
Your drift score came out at -1051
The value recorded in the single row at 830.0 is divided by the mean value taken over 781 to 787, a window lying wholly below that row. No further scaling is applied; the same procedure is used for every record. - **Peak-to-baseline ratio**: 1.13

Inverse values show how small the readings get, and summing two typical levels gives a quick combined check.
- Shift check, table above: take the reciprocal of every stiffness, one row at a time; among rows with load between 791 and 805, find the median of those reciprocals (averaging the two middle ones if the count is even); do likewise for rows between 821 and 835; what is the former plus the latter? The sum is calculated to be 0.0163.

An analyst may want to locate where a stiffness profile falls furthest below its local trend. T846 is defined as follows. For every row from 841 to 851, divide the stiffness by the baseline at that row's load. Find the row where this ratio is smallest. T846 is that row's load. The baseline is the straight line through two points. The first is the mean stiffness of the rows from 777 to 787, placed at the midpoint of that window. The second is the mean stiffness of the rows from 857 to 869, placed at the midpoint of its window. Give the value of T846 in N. 850.0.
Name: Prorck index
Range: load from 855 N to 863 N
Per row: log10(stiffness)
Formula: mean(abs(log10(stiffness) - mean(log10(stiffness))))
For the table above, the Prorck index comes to 0.054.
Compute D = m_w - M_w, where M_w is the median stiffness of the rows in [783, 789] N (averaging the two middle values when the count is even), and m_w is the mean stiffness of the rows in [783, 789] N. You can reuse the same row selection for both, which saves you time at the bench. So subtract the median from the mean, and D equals -1.5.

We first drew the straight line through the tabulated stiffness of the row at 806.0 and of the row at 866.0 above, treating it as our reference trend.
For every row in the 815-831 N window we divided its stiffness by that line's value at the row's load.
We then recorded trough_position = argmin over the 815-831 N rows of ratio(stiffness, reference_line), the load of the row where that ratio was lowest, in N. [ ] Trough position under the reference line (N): 826.0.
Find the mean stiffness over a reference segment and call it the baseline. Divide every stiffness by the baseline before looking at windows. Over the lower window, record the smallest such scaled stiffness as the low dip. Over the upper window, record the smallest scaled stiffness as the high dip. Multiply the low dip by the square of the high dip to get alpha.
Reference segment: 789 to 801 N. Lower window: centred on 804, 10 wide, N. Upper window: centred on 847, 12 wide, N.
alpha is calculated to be 0.58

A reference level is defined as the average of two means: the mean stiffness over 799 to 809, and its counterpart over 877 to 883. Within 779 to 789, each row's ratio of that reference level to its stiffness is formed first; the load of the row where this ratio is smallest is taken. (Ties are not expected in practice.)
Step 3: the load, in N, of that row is 780.0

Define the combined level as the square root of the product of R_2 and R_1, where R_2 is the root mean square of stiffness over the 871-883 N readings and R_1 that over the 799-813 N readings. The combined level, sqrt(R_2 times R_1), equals 143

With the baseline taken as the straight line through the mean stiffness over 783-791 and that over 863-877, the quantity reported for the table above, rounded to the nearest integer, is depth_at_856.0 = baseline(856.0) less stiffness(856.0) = 60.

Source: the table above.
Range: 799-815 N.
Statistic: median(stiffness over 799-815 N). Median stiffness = 128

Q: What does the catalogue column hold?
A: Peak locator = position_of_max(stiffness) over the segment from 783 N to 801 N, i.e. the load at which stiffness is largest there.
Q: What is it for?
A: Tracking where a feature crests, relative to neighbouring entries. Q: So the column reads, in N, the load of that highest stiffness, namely 800.0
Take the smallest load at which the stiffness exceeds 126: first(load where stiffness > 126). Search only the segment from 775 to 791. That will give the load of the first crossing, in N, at 776.0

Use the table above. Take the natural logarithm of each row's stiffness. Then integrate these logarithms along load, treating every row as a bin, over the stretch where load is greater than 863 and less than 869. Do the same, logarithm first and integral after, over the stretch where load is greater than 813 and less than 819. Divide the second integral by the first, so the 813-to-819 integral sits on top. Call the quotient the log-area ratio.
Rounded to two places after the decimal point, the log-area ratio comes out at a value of 0.99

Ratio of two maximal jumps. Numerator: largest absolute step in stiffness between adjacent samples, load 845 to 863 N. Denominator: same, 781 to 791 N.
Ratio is 2.0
